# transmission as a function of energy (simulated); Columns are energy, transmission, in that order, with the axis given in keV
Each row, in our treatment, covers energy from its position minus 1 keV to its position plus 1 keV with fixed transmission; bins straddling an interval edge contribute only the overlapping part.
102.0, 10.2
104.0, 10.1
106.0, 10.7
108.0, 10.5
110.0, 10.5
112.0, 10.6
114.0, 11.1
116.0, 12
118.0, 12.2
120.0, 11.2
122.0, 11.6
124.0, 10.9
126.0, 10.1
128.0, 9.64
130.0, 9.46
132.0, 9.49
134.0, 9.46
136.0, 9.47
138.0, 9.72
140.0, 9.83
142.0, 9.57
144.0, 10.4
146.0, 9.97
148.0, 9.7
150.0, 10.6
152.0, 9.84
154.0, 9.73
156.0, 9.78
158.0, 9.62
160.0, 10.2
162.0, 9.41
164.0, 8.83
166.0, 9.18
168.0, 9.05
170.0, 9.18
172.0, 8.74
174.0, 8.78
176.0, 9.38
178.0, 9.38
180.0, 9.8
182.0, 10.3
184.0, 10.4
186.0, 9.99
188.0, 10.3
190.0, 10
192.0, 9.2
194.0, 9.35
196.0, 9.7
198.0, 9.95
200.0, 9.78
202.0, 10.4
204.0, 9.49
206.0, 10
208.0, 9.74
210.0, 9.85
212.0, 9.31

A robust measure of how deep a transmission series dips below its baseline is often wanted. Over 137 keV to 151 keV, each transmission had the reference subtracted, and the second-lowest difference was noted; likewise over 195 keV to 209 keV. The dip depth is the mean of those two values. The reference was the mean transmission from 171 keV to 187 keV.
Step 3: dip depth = 0.1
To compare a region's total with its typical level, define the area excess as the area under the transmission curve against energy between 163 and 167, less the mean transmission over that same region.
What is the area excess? 27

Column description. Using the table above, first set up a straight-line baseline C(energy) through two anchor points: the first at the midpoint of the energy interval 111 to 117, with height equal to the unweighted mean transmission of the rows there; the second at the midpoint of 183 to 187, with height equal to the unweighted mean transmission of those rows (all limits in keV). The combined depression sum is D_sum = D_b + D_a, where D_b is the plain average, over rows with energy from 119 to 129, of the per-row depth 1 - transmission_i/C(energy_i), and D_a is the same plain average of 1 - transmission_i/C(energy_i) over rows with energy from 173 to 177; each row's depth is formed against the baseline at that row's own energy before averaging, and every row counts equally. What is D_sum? 0.158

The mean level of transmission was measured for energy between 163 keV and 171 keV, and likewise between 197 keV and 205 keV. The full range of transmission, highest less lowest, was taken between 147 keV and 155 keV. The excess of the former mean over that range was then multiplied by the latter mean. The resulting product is 80.8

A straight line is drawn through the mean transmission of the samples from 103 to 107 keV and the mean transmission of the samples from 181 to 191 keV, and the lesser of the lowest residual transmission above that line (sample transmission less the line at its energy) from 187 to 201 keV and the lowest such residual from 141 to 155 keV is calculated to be -0.98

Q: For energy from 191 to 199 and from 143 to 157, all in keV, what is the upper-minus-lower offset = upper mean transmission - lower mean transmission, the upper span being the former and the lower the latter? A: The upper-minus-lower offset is -0.5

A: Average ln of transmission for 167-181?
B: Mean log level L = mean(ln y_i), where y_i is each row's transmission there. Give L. 2.22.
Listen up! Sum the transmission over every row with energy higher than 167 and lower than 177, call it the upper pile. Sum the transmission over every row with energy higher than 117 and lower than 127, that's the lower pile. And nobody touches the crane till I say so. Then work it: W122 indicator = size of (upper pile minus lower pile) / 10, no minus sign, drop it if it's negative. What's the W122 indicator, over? 1.1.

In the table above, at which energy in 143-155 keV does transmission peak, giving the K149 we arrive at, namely 150.0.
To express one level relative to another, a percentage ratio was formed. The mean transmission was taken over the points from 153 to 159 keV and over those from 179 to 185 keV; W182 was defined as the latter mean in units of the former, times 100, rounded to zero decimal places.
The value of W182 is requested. 105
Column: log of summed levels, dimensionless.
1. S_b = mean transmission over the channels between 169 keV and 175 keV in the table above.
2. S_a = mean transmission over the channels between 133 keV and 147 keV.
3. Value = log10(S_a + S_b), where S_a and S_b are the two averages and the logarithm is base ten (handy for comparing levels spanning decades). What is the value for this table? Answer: 1.27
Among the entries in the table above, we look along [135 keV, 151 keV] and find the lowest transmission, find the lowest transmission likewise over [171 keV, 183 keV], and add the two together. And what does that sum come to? 18.2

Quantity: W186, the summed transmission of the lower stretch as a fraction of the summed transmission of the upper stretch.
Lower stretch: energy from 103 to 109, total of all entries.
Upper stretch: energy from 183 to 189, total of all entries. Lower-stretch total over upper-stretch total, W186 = 1.02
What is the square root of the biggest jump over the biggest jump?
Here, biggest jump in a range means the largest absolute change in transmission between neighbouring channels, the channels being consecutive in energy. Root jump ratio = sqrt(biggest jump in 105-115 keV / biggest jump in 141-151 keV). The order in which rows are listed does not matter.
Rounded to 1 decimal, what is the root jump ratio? 0.7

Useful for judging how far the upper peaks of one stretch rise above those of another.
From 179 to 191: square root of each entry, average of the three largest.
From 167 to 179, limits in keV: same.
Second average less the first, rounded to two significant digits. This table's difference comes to -0.16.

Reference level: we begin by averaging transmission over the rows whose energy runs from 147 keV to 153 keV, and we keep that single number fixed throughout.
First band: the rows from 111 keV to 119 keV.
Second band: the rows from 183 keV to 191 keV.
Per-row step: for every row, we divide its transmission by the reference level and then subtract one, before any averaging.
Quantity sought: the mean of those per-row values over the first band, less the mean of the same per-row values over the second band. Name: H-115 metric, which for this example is 0.13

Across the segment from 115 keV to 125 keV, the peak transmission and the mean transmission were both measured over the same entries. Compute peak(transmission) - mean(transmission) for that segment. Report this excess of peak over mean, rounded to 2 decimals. 0.62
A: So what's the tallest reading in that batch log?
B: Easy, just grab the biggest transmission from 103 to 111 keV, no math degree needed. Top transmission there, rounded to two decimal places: 10.70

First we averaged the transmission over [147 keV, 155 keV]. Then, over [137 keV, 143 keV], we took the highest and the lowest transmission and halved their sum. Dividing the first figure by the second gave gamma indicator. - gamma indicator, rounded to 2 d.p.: 1.03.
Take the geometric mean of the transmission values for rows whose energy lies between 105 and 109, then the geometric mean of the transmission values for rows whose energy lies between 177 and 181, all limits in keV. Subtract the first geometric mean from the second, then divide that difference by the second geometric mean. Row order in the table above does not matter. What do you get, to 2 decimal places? -0.11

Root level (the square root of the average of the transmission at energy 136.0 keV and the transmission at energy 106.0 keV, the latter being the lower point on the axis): 3.18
